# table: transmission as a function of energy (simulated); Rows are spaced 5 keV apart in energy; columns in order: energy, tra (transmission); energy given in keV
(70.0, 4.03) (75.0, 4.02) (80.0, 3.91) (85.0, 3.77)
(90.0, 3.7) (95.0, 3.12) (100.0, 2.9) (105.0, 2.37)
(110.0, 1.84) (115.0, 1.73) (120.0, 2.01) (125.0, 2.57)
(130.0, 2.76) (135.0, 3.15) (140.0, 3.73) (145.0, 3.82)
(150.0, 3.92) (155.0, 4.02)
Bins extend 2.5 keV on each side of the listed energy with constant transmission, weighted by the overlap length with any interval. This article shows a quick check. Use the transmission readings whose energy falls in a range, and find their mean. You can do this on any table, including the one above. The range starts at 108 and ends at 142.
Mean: 2.5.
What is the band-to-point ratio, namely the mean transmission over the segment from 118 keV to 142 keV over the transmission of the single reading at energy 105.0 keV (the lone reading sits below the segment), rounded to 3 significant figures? 1.20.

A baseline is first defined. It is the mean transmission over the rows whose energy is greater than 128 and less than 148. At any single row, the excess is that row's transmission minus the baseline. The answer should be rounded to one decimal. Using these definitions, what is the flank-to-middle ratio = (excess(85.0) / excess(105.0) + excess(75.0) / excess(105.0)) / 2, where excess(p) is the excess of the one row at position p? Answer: -0.5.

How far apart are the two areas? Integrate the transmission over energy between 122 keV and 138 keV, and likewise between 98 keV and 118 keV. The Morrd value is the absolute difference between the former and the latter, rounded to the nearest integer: 2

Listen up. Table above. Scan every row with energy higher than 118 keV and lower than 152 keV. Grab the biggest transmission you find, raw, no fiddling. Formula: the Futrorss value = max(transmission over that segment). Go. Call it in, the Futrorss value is 3.92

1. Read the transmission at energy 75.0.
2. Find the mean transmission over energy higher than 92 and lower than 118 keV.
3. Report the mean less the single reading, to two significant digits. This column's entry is -1.6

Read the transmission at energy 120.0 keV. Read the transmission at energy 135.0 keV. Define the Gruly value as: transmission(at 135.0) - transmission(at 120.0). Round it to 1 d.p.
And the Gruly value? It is 1.1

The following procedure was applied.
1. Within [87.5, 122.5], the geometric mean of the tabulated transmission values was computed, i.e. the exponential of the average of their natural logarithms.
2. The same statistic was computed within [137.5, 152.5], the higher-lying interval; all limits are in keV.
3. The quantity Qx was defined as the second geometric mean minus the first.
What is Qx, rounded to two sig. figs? 1.4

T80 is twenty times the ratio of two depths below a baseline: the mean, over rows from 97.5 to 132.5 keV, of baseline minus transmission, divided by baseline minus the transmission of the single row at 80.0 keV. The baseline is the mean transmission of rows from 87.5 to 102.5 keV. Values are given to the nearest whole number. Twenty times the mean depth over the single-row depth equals -28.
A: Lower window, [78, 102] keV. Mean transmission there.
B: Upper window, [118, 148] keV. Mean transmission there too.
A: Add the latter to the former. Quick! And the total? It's 6.5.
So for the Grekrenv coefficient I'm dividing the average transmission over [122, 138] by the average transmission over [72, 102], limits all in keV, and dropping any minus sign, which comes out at 0.79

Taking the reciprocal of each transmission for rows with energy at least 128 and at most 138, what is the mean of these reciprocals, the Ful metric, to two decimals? 0.34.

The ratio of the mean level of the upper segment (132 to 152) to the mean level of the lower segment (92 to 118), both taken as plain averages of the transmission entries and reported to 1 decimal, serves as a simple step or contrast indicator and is 1.5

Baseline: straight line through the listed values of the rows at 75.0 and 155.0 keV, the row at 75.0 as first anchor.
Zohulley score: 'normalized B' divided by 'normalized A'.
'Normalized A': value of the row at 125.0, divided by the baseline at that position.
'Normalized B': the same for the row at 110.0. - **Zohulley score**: 0.72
